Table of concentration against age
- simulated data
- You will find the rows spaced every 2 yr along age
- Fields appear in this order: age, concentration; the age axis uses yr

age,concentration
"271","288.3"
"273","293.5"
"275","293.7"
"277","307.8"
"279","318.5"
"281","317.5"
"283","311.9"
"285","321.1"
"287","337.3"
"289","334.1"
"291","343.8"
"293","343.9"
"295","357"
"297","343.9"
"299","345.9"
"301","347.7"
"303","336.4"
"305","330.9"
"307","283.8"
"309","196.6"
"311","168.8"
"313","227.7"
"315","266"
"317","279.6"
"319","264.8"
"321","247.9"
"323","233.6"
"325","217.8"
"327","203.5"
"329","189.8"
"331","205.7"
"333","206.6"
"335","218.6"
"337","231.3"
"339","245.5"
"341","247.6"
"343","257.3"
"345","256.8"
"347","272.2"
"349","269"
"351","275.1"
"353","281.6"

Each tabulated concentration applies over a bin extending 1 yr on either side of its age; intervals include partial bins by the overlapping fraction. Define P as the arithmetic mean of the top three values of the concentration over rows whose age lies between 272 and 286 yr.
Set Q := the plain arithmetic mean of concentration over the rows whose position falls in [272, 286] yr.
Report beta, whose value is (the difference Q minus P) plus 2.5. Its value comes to -7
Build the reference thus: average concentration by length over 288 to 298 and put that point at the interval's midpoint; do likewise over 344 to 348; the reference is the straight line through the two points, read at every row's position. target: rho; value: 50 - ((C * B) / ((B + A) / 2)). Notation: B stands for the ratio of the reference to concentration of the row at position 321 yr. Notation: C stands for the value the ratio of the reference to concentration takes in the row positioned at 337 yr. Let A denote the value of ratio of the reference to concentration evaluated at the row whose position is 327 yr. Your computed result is 48.9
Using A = 1.4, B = 1.22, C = 1.20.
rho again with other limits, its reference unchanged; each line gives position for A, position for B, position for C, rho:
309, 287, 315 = 49.1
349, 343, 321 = 48.7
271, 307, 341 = 49.0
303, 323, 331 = 48.4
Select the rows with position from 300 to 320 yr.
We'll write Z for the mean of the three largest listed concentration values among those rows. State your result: 338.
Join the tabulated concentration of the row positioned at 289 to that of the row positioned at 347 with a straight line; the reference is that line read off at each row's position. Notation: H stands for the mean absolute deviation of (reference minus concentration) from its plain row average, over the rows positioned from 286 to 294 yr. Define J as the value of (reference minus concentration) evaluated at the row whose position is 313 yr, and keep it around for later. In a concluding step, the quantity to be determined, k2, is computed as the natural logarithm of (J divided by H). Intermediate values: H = 6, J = 81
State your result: 2.6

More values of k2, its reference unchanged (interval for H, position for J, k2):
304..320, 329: 0.9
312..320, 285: 0.0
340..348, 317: 1.1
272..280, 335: 1.7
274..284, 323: 1.9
